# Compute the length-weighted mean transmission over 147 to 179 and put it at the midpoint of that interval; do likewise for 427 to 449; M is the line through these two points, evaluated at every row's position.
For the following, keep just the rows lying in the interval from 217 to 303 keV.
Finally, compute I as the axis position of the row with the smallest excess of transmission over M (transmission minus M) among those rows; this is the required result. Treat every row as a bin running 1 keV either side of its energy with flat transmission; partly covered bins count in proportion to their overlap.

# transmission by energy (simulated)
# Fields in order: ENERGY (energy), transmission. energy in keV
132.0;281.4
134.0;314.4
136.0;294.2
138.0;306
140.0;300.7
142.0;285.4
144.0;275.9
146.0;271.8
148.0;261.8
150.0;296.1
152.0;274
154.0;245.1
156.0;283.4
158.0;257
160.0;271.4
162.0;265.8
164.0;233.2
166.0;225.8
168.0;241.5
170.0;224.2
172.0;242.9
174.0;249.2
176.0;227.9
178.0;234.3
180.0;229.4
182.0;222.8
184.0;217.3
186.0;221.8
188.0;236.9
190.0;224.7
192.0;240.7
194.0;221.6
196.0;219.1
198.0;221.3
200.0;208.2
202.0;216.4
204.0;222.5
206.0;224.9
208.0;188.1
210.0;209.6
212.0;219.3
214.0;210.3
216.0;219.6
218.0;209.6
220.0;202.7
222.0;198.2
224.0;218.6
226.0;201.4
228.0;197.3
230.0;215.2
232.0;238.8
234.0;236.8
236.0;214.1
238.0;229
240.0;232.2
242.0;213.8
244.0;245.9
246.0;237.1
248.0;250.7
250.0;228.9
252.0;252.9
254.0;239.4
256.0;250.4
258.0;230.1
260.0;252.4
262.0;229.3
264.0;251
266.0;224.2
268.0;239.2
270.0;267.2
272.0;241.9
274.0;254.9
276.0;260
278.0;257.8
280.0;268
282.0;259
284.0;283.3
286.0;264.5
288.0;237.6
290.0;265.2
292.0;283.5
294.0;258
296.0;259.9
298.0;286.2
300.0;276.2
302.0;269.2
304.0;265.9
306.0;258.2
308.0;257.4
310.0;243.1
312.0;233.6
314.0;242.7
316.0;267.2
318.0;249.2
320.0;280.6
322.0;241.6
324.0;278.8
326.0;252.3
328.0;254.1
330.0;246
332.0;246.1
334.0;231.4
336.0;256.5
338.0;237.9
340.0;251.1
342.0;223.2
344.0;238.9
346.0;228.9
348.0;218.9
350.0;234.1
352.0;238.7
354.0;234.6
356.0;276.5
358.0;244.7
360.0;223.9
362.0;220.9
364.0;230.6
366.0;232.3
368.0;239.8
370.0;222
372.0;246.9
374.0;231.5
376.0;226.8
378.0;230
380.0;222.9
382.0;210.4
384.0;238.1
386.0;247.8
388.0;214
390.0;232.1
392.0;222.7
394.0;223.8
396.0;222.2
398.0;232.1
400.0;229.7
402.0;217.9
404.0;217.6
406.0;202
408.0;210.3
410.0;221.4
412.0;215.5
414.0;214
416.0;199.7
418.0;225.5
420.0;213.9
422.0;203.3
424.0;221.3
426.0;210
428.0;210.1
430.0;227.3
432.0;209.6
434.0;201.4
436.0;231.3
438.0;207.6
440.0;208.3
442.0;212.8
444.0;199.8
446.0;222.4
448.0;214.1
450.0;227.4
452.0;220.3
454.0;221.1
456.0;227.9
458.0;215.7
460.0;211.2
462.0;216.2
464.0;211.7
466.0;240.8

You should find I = 228.0 keV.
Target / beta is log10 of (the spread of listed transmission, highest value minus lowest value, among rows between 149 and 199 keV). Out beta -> 1.90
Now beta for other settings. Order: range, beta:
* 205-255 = 1.81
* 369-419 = 1.68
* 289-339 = 1.74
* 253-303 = 1.79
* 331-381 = 1.76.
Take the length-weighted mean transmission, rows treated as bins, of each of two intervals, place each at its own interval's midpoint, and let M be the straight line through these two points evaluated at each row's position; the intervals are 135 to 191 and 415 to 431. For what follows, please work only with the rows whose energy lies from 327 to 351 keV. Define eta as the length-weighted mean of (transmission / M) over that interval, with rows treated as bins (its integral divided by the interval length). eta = 1.05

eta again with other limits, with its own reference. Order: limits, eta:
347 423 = 1.03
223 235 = 0.89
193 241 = 0.88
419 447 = 1.00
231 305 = 1.05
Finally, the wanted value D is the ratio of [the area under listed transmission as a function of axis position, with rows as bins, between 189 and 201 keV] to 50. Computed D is 53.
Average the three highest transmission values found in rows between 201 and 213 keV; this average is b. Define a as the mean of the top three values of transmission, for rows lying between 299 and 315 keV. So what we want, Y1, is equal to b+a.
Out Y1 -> 493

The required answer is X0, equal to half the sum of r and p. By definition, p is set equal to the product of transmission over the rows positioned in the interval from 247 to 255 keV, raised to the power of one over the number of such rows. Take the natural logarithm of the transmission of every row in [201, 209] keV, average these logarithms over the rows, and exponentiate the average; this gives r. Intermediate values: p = 243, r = 212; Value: 228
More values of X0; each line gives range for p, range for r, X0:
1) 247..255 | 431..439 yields 227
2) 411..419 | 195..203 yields 215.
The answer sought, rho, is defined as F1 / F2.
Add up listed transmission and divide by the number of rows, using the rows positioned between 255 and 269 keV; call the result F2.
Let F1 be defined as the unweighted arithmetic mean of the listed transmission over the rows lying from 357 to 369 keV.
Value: 0.97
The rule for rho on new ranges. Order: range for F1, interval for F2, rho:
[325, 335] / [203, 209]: 1.16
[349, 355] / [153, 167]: 0.93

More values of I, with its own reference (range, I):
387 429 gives 416.0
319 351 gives 348.0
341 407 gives 406.0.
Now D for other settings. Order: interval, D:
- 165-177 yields 56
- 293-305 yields 65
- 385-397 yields 55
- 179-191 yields 54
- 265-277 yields 59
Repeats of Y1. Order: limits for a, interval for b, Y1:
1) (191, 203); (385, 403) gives 465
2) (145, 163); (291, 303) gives 566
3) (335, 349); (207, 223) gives 465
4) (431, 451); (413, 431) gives 452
